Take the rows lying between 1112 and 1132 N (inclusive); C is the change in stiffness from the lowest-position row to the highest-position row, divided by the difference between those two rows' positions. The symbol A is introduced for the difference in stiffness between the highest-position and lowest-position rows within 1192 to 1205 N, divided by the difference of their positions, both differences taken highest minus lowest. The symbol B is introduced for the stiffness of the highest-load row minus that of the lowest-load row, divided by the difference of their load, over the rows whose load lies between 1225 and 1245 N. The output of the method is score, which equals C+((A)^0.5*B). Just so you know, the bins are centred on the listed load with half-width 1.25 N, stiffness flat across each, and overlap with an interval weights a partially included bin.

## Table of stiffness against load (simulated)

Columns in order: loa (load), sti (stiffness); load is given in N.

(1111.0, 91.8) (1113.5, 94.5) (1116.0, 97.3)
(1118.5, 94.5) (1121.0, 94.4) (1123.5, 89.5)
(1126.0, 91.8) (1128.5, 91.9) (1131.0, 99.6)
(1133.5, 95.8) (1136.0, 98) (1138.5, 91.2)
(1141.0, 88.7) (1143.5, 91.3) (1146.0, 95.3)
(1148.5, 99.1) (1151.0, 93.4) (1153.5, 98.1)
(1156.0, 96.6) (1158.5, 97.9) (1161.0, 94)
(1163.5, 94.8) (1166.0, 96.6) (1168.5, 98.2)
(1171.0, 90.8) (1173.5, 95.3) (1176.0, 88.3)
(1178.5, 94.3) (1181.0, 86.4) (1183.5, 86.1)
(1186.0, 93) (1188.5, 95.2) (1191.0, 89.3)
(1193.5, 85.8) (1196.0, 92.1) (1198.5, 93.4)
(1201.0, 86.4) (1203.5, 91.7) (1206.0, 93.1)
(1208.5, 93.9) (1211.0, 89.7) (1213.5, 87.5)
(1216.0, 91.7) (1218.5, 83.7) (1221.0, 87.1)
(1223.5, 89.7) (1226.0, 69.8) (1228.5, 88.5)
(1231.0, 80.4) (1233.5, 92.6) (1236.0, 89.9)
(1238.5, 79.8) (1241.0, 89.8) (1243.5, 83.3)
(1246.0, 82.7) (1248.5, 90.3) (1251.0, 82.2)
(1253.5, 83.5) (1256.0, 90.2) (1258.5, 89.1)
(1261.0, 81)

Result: 0.9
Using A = 0.6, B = 0.8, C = 0.3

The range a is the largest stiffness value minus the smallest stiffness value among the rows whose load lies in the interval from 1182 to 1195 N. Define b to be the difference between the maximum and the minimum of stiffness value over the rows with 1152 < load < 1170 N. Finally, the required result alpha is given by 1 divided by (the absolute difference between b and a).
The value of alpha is 0.19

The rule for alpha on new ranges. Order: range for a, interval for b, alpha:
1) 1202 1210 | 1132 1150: 0.12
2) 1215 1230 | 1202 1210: 0.05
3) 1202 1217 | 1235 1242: 0.27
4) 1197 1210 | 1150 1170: 0.37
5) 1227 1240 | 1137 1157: 0.42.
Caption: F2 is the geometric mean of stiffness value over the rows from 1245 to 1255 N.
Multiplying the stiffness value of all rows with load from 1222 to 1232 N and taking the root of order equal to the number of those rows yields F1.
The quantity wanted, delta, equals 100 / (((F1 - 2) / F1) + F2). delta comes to 1.168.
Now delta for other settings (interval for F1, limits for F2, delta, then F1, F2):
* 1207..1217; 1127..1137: 1.028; 90.7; 96.3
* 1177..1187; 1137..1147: 1.080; 89.9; 91.6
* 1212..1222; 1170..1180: 1.074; 87.5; 92.1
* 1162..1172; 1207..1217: 1.091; 95.1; 90.7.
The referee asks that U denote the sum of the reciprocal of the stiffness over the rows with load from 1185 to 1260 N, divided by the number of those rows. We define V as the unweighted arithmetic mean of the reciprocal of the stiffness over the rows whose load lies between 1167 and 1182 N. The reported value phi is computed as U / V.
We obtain 1.052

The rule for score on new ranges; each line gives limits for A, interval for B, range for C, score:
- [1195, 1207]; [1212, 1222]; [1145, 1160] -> 0.2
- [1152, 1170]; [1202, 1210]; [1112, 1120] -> 0.0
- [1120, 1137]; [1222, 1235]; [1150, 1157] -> 0.8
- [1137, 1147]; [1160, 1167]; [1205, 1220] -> -0.4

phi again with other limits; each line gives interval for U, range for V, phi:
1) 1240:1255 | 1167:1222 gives 1.062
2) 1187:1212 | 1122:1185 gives 1.029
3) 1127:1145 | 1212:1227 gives 0.899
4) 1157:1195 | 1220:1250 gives 0.920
